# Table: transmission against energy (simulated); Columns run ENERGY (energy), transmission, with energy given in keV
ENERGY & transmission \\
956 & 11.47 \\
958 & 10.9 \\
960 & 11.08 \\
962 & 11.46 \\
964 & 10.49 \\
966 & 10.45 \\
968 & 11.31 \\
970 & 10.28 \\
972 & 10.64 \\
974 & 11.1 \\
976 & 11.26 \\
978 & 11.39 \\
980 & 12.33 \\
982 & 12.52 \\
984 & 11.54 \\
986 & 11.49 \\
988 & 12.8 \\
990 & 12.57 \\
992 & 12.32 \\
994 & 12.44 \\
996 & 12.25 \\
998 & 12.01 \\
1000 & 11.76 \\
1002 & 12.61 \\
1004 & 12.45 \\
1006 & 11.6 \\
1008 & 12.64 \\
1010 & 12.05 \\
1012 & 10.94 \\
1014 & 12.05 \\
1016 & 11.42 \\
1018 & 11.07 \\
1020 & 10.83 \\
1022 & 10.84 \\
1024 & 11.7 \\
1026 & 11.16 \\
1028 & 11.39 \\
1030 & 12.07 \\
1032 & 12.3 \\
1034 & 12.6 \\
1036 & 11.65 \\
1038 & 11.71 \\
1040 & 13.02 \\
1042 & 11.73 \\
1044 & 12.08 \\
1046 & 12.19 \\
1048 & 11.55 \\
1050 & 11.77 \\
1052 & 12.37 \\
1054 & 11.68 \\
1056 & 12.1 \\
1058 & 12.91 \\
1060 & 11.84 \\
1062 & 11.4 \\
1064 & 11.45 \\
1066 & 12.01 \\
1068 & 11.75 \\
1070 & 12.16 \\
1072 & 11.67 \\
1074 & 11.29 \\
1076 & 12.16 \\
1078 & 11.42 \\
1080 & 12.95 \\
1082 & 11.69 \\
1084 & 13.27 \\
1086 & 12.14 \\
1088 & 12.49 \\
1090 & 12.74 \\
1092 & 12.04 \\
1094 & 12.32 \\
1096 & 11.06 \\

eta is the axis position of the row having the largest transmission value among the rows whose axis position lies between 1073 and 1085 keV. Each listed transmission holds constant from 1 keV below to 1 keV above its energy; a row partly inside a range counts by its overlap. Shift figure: 1084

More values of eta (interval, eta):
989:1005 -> 1002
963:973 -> 968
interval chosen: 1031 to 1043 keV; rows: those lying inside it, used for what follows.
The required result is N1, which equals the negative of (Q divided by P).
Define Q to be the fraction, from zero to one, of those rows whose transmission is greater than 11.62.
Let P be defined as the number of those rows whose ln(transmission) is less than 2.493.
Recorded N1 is -0.33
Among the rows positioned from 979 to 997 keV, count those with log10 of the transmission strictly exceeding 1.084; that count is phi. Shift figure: 7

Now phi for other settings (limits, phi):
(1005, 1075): 8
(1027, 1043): 3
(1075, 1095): 7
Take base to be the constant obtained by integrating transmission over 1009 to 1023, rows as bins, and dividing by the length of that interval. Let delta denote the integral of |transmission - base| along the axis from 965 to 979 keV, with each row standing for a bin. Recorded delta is 5.8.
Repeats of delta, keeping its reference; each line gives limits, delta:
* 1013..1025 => 4.9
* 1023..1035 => 7.3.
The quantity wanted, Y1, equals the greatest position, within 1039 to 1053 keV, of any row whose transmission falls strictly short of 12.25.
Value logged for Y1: 1050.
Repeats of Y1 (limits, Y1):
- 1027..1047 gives 1046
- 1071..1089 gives 1086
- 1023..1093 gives 1092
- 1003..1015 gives 1014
